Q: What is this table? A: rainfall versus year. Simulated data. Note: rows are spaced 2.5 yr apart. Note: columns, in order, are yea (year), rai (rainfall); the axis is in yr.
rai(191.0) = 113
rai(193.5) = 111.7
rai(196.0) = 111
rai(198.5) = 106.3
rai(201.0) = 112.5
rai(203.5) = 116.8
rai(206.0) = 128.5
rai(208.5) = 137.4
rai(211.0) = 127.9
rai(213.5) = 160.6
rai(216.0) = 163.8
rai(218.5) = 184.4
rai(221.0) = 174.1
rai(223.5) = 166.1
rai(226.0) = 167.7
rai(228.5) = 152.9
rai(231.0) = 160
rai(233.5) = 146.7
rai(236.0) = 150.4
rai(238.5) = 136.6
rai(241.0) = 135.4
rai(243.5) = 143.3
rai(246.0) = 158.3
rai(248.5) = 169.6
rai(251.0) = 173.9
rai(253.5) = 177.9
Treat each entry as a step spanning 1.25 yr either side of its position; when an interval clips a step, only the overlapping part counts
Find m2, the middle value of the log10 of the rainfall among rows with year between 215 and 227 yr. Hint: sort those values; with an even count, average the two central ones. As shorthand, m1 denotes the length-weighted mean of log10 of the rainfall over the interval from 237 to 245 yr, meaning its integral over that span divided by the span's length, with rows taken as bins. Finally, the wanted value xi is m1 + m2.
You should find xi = 4.37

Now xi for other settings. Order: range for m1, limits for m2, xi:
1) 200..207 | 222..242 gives 4.26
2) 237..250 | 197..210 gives 4.24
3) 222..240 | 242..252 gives 4.40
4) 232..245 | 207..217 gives 4.33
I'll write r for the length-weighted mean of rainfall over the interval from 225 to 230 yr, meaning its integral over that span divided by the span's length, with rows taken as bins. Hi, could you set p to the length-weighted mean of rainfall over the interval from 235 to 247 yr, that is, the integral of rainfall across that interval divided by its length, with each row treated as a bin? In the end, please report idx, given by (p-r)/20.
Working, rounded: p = 144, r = 160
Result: -0.8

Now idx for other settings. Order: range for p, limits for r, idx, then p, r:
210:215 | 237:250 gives -0.2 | 146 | 149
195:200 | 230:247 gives -1.9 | 109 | 147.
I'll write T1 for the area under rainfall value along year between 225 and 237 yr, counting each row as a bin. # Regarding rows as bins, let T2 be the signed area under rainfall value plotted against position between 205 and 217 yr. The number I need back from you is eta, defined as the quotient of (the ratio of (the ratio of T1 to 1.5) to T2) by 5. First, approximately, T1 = 1865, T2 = 1722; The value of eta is 0.144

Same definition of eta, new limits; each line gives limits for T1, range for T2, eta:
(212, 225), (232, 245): 0.157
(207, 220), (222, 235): 0.130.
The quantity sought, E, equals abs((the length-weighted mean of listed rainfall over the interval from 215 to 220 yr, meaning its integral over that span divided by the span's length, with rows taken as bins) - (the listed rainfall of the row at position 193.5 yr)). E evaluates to 63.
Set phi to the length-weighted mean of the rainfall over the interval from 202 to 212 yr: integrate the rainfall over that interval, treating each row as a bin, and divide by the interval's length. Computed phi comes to 127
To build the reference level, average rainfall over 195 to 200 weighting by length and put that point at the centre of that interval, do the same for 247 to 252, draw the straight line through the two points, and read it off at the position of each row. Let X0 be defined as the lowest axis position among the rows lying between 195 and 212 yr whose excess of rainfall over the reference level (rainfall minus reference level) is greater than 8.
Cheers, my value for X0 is 206.0 yr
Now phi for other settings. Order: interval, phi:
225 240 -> 152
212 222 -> 170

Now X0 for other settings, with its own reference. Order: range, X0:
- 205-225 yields 206.0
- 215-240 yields 216.0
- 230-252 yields 231.0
